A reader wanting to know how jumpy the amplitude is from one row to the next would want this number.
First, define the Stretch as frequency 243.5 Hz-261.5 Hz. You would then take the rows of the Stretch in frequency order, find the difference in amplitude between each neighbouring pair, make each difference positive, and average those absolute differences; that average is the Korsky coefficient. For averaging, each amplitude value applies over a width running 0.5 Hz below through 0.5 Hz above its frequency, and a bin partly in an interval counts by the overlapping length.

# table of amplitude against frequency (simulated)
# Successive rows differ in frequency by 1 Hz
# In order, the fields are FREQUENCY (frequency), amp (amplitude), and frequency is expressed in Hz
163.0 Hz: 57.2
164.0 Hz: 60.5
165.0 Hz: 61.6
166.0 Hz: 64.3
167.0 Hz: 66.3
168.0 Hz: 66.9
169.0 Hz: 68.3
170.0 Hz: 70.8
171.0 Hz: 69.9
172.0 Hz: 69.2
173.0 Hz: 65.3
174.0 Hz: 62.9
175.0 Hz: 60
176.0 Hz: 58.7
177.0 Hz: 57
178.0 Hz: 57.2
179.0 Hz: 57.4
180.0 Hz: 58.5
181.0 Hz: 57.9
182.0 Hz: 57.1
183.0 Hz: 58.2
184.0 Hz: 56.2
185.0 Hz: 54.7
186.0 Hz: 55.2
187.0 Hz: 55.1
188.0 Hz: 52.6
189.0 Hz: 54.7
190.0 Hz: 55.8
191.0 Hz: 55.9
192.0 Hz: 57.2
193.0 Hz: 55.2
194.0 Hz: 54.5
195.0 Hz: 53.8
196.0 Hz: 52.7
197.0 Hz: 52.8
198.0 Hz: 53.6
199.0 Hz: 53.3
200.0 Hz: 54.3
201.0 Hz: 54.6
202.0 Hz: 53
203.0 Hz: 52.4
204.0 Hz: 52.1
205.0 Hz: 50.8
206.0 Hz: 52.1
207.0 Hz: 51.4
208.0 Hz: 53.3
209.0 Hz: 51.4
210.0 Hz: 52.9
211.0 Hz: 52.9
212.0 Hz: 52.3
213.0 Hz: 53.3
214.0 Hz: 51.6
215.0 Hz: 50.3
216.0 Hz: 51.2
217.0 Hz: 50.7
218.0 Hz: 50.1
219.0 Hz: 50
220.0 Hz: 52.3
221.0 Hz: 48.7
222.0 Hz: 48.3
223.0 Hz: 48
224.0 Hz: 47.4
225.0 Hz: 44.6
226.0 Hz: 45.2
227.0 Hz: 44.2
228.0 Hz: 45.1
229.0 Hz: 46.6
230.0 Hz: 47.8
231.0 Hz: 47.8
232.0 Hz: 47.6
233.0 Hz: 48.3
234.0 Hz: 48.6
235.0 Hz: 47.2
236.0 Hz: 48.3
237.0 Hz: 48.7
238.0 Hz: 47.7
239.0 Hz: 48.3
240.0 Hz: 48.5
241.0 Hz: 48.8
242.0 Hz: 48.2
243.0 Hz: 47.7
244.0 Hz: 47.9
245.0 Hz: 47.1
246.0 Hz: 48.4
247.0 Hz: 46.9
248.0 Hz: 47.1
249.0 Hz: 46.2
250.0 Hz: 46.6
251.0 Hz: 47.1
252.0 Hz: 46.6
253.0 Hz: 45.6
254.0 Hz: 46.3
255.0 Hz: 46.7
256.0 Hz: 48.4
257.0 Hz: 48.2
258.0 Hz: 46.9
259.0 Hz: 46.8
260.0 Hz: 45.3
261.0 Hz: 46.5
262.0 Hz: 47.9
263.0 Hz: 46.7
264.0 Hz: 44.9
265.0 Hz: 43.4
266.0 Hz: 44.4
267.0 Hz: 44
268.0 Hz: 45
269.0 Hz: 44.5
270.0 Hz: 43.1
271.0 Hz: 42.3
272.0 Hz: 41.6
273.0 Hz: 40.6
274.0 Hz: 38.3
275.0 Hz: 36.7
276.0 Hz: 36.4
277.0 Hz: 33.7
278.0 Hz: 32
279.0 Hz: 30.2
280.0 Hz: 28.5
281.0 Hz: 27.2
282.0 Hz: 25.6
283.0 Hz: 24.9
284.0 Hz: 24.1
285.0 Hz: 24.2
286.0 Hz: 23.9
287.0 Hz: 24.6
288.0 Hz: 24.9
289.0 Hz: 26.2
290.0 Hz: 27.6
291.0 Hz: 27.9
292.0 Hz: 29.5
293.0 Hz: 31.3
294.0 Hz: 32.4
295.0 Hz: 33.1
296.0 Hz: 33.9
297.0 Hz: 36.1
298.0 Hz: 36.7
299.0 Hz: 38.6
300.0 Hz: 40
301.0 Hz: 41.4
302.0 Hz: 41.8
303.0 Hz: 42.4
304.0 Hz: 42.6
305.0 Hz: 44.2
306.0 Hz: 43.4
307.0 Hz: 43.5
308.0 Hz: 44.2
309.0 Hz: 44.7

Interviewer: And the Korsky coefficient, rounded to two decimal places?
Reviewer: 0.84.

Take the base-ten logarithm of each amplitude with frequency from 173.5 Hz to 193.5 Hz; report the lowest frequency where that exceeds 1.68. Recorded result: 174.0 Hz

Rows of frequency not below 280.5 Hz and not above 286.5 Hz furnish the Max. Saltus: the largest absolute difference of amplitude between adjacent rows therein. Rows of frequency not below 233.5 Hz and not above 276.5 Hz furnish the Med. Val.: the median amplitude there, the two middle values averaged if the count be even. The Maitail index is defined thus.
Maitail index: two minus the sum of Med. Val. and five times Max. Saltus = -53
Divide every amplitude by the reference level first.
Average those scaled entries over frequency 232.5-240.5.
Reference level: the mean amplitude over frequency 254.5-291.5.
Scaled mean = 1.30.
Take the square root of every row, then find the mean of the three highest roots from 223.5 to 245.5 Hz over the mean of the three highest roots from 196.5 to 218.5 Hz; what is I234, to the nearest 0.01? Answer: 0.95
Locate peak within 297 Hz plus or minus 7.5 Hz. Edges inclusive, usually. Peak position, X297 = 304.0 Hz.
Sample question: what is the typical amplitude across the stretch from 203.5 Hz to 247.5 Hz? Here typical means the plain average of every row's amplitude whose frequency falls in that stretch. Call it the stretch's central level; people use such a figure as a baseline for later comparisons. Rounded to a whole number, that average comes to 49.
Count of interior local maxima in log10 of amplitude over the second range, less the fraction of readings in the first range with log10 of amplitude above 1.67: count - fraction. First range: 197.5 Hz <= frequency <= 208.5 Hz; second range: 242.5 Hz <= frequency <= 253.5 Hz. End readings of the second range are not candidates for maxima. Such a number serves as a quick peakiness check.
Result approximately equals 3.0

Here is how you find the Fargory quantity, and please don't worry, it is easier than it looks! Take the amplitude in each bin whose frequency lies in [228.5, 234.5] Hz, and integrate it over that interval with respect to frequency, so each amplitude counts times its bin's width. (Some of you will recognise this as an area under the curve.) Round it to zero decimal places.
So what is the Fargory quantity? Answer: 287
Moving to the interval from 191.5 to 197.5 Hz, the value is 326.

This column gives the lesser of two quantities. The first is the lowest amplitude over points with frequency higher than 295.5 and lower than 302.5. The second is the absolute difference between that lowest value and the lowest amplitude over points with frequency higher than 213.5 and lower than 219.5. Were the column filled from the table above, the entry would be 16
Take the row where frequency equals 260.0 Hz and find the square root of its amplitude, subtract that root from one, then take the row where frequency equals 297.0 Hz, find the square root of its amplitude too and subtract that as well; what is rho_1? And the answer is -11.7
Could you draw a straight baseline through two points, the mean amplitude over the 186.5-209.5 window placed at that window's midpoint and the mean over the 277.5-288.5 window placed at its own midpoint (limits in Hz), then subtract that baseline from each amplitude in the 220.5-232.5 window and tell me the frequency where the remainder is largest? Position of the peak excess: 232.0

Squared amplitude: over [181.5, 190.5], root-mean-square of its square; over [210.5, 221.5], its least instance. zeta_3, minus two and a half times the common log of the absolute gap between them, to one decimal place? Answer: -7.1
